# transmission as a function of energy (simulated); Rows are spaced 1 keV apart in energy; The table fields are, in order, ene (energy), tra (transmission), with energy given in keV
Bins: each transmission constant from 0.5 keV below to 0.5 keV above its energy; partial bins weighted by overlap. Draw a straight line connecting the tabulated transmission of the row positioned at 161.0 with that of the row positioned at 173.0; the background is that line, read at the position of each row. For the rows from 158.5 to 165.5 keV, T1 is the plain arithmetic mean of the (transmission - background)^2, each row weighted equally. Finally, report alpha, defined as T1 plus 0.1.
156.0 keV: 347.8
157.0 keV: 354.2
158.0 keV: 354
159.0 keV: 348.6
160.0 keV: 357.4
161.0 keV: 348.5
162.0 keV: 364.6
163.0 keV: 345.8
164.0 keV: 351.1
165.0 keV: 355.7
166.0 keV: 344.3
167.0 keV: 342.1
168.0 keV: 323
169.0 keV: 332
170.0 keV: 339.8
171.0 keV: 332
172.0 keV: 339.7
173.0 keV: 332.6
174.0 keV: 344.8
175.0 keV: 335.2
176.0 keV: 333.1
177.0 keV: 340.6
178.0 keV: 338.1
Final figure 81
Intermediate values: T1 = 81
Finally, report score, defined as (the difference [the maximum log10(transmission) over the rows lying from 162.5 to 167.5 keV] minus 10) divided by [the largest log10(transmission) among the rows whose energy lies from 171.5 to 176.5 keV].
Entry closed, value -2.94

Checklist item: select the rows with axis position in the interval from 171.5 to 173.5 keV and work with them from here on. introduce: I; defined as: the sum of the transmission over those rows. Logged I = 672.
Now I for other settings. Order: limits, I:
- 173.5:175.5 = 680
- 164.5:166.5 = 700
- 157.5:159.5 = 703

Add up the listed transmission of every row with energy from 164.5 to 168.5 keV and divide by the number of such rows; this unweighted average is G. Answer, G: 341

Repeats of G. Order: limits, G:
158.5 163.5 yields 353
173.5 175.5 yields 340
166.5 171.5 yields 334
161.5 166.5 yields 352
